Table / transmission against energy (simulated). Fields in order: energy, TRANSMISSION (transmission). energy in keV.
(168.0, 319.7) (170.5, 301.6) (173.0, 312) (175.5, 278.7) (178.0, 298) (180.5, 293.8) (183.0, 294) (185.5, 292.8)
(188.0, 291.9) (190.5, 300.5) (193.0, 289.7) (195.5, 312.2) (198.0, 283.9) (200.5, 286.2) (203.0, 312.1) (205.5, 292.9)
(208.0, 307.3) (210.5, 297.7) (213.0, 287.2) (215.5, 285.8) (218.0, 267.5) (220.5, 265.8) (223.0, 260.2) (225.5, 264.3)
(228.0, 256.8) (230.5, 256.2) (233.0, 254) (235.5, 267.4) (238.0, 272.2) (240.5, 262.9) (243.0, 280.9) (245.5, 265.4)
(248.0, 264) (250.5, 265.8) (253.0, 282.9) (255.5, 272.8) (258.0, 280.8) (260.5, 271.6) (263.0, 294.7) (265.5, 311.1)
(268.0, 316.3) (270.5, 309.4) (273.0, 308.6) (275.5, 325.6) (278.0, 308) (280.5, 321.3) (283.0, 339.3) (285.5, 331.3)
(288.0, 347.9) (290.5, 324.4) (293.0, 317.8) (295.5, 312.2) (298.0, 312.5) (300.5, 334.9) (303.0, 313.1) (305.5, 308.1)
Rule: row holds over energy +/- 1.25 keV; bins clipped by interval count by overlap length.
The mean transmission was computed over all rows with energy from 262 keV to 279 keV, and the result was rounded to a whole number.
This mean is 311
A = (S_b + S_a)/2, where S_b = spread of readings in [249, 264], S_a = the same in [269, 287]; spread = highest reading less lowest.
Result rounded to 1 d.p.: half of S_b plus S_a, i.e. 30.1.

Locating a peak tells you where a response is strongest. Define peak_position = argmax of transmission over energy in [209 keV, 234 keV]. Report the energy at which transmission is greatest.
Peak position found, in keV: 210.5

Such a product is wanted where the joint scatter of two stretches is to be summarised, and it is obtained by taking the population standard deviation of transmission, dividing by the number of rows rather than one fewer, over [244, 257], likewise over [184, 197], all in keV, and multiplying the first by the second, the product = 58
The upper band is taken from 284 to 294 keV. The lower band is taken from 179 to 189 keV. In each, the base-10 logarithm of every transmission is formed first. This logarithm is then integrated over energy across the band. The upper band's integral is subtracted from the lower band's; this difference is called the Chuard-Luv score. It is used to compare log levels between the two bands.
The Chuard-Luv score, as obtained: -0.52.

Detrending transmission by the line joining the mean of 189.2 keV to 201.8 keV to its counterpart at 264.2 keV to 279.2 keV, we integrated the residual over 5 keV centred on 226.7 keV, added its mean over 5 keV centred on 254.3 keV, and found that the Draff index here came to -239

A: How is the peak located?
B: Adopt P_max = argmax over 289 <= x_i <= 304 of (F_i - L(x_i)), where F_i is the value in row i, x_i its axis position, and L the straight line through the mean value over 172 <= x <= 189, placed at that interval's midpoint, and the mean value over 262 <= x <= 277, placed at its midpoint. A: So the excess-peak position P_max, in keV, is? 300.5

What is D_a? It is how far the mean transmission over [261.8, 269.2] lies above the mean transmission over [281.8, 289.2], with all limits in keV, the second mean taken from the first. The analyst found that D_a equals -32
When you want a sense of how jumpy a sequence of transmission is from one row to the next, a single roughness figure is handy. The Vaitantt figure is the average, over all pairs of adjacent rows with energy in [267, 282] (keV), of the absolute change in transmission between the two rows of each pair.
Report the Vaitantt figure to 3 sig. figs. 11.1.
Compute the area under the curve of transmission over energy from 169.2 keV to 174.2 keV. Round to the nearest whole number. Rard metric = 1534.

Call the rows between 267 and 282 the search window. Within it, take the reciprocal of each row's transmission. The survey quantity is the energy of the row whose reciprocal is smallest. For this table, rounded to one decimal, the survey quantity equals 275.5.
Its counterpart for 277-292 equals 288.0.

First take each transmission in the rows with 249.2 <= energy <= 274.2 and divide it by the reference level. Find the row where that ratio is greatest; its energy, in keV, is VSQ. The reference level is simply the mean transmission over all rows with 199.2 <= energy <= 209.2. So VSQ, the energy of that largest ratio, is 268.0 keV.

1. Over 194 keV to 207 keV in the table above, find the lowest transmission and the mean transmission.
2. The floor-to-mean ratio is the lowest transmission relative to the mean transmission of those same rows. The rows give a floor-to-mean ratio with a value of 0.95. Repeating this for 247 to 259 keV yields 0.97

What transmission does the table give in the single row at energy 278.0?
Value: 308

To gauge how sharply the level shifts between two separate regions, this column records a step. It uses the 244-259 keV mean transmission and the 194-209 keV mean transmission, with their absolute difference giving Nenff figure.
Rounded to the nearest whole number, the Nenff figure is 27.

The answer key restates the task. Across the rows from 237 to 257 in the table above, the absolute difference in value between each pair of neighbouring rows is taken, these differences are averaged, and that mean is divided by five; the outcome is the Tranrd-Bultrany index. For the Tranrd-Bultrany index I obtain 2.09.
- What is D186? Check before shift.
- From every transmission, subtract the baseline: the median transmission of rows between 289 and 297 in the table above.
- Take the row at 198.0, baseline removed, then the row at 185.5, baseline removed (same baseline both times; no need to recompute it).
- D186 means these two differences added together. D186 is -59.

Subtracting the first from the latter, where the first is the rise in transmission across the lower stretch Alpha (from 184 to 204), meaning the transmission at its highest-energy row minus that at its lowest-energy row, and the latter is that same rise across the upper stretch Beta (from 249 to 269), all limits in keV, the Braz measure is 31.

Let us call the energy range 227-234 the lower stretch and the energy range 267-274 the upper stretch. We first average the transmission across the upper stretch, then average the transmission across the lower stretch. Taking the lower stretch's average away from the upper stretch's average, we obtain 56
